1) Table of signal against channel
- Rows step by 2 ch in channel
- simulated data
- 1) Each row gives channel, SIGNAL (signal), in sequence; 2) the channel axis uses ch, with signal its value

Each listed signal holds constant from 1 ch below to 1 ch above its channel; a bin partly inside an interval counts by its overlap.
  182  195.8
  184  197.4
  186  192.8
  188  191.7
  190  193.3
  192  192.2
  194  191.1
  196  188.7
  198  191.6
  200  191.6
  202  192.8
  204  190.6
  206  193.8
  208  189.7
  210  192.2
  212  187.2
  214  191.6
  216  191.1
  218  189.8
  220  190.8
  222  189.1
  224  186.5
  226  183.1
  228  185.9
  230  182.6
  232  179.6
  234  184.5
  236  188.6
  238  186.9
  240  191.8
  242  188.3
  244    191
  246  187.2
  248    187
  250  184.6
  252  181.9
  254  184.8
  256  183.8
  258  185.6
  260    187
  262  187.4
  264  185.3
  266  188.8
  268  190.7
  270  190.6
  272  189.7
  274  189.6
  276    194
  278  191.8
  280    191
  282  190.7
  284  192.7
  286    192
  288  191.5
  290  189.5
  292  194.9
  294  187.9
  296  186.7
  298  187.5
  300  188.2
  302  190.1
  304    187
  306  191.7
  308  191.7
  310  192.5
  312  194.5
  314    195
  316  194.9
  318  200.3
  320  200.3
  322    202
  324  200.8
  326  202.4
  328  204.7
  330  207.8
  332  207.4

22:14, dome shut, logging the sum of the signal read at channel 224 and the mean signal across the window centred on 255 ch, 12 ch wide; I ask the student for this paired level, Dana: 371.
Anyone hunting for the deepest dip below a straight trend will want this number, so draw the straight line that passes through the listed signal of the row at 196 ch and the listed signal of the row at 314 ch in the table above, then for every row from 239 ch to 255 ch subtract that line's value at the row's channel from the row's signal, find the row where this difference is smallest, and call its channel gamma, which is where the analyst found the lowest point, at 252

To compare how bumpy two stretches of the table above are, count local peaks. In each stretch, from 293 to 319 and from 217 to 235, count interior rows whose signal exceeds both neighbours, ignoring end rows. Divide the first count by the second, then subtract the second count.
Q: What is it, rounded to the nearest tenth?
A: -1.0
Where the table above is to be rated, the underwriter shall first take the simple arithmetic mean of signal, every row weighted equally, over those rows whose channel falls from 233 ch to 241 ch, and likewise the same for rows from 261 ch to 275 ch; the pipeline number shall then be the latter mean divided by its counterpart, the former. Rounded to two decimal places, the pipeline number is 1.00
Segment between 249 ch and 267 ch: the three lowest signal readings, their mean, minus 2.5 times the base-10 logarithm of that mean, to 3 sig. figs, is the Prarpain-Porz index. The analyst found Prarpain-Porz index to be -5.66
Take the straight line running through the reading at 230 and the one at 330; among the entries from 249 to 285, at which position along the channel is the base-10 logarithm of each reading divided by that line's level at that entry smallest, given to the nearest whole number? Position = 252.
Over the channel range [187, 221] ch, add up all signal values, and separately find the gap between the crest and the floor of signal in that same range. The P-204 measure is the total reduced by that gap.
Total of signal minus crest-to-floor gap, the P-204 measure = 3243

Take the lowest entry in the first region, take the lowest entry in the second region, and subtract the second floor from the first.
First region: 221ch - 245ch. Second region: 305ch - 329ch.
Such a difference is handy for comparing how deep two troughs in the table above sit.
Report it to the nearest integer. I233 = -12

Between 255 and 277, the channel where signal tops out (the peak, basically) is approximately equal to 276 ch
